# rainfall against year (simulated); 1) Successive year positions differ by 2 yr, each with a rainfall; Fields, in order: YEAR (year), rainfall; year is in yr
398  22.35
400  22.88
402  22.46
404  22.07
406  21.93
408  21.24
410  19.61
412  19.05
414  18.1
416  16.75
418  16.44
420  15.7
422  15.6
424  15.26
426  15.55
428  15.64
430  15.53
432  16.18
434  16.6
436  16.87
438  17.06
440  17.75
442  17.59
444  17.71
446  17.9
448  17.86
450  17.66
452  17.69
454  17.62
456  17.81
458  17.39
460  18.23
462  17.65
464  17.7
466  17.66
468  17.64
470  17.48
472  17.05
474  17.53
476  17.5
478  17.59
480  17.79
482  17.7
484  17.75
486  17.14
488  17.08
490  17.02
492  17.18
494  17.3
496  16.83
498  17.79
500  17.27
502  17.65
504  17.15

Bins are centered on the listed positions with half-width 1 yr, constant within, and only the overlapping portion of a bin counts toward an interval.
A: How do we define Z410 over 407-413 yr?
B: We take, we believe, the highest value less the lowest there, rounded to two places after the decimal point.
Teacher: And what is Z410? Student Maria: 2.19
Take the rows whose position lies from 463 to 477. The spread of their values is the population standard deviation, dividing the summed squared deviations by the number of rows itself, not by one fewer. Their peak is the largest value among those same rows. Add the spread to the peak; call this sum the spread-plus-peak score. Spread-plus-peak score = 17.90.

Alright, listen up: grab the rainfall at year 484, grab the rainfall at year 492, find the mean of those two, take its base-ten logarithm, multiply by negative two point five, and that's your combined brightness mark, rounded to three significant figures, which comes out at -3.11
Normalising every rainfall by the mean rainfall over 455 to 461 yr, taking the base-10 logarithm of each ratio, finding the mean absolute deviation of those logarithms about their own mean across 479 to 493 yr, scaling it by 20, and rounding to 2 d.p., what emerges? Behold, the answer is 0.16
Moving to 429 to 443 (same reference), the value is 0.31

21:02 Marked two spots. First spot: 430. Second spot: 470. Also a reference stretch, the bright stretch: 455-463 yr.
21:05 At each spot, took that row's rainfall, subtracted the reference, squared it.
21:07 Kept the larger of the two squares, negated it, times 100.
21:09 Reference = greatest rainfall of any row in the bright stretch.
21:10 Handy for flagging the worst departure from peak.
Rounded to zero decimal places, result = -729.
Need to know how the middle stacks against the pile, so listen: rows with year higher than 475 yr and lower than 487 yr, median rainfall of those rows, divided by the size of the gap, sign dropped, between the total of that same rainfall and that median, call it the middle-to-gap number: 0.201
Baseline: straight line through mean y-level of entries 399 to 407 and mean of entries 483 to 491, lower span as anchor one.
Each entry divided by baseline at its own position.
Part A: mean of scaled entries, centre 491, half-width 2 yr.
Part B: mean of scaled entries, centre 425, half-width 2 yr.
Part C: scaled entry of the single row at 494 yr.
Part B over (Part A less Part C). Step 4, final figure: -32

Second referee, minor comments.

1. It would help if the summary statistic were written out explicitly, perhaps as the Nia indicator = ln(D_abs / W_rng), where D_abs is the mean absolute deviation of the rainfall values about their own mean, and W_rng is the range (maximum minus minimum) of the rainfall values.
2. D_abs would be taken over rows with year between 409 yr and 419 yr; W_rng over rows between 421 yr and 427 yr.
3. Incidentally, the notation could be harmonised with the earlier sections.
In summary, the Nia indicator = 1.2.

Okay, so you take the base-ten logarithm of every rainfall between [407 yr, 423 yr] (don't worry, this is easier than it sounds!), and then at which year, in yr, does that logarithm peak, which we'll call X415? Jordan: 408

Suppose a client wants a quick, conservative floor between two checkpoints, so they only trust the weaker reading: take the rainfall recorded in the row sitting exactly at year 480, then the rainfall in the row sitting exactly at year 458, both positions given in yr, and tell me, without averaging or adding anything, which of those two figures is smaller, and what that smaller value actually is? 17.39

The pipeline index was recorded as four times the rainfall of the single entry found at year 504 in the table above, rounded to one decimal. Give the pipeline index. 68.6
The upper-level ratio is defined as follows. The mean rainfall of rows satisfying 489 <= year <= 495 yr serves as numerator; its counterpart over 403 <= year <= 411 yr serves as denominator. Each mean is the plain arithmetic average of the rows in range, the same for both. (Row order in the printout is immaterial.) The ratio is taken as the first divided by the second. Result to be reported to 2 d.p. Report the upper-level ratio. 0.81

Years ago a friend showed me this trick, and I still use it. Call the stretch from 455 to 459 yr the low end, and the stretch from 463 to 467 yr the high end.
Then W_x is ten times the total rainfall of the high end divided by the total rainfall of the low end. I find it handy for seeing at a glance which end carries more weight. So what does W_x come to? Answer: 10.0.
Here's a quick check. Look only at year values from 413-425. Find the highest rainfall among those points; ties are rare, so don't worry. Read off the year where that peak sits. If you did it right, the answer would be 414 yr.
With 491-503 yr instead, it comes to 498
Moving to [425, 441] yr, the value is 440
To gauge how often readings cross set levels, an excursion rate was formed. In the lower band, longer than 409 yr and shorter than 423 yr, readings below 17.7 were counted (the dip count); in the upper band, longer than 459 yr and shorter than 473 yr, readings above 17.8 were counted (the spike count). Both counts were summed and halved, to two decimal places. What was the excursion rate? 2.50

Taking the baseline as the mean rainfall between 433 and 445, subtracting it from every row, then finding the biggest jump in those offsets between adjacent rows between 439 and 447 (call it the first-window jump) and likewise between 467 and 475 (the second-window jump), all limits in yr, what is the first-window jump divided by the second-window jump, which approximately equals 0.40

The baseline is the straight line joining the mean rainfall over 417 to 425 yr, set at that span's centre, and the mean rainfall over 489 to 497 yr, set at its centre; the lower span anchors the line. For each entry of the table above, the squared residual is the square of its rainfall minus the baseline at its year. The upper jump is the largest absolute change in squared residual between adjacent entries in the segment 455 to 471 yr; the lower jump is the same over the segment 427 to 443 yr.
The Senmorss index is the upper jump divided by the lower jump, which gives 1.26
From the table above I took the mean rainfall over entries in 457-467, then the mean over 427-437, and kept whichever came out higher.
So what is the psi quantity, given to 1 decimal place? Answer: 17.7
